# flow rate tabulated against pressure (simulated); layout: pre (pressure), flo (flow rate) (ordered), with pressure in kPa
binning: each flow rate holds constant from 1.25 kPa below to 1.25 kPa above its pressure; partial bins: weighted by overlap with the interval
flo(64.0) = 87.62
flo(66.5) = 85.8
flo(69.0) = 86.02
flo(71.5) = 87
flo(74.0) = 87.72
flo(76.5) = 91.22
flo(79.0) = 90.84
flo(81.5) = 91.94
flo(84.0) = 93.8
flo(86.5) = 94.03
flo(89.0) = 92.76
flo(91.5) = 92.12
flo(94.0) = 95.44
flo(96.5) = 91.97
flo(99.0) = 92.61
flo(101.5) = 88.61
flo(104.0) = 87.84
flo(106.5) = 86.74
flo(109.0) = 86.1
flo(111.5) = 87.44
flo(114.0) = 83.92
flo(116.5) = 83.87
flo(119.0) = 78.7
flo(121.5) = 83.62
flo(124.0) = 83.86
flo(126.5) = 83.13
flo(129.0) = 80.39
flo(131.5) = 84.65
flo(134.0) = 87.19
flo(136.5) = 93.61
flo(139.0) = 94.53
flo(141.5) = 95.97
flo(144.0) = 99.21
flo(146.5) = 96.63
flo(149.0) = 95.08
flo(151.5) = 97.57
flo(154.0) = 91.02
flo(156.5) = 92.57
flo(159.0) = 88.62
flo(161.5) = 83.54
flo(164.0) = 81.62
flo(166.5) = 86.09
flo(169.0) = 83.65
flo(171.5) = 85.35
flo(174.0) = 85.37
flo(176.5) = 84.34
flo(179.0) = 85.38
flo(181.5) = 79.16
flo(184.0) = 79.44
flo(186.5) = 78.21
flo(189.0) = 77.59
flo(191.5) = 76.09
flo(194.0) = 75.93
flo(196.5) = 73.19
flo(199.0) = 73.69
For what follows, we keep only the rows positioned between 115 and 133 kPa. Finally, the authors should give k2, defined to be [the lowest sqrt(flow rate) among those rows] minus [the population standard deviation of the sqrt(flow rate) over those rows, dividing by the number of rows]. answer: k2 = 8.76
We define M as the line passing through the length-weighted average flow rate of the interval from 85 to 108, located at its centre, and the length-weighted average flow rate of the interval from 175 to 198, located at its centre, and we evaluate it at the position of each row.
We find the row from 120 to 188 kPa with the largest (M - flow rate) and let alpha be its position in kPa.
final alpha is 129.0 kPa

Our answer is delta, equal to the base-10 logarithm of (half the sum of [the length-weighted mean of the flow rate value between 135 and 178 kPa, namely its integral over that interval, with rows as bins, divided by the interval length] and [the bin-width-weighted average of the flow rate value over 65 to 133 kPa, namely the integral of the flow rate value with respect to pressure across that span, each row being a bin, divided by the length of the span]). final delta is 1.950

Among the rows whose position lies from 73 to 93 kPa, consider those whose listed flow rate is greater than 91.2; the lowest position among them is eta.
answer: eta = 76.5 kPa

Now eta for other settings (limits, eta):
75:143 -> 76.5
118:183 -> 136.5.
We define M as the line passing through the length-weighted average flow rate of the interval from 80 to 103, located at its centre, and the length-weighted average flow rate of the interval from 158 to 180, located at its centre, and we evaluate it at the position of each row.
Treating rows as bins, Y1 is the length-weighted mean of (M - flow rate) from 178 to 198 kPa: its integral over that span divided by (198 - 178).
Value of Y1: 5.0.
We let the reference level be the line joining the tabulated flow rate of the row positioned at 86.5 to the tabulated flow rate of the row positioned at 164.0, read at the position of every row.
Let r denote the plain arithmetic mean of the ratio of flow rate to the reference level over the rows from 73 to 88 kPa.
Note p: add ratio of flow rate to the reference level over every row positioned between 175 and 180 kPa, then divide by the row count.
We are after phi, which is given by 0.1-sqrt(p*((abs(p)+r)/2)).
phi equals -0.942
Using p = 1.07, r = 0.96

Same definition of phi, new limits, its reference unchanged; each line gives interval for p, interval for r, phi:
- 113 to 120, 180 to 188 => -0.842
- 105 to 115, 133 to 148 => -0.891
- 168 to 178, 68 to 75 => -0.916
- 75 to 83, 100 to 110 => -0.859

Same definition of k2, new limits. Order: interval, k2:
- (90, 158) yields 8.58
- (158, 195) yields 8.50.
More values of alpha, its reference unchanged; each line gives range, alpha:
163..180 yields 164.0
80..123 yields 119.0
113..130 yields 119.0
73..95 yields 74.0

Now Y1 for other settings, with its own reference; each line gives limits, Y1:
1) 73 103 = 0.9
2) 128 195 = -1.1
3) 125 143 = -0.3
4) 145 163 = -5.8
